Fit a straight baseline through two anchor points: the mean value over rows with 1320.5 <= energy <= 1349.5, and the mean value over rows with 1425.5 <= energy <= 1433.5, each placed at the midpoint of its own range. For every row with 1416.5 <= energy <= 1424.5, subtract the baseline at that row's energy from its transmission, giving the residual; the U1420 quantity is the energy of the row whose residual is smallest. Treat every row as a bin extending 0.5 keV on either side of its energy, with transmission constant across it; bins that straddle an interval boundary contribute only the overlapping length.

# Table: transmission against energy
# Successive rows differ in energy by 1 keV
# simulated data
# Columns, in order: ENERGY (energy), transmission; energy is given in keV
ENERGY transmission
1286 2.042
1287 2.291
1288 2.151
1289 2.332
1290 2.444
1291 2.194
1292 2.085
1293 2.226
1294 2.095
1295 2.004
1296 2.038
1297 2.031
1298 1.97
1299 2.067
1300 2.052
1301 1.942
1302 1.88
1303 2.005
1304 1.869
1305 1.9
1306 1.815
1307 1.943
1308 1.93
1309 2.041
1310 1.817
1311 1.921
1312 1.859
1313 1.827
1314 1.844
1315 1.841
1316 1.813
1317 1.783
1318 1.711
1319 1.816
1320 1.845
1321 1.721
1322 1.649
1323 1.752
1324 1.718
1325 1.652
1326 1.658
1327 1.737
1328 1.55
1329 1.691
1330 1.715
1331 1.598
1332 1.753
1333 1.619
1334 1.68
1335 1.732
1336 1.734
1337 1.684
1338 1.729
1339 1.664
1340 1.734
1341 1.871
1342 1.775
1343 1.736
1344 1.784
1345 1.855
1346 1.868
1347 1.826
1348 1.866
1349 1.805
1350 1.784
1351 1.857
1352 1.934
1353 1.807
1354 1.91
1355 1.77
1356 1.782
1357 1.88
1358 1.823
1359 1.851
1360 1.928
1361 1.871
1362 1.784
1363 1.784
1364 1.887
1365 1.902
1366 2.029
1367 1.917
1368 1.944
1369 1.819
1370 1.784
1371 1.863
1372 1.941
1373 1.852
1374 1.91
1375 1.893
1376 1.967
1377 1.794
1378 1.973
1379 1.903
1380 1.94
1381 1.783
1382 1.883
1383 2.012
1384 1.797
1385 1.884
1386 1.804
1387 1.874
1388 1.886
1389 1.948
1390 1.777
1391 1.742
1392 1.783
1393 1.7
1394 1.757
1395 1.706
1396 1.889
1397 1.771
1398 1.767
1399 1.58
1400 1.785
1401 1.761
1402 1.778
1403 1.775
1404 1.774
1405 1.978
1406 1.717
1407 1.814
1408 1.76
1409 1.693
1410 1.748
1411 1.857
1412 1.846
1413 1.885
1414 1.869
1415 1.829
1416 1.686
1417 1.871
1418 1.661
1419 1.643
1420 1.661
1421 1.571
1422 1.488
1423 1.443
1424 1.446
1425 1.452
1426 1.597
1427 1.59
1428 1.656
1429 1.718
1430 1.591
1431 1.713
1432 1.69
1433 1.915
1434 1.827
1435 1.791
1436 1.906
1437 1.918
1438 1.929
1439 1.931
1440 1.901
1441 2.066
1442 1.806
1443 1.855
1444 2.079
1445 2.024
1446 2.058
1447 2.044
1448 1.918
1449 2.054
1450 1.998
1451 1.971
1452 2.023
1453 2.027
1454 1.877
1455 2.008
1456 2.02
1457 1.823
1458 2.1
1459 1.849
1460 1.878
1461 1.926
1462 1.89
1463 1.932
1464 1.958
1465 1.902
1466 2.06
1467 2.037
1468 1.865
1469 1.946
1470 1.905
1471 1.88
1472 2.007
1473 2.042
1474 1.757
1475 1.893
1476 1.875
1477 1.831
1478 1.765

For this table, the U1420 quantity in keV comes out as 1423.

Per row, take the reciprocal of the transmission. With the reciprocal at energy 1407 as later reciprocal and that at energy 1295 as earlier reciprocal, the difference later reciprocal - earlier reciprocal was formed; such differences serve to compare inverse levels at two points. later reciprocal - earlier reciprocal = 0.052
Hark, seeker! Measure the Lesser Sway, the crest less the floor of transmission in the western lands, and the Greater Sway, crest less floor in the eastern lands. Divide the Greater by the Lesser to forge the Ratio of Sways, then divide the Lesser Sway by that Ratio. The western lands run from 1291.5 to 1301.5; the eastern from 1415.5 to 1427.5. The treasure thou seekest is 0.19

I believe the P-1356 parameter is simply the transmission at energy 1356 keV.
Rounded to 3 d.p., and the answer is 1.782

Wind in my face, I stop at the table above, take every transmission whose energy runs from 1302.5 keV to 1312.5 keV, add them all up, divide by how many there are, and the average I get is 1.91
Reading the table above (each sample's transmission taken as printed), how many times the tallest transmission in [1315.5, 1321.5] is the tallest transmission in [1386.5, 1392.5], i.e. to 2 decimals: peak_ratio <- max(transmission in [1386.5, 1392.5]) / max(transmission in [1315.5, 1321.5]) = 1.06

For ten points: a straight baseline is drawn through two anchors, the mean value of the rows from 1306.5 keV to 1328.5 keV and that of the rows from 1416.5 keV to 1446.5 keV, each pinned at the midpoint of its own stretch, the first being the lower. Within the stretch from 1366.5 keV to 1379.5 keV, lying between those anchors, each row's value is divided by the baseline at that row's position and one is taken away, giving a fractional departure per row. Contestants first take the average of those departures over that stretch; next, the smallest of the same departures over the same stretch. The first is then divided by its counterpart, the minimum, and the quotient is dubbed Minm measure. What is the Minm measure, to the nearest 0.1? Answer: 16.9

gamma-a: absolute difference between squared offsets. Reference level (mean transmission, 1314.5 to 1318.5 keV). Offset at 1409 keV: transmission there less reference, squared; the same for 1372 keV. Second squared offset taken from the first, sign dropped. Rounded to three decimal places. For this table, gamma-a 0.015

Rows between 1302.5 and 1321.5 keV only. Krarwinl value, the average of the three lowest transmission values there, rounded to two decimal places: 1.74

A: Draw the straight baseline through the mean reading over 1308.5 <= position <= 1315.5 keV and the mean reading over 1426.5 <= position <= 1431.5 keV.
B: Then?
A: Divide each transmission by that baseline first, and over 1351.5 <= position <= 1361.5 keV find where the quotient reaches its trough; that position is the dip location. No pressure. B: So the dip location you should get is 1355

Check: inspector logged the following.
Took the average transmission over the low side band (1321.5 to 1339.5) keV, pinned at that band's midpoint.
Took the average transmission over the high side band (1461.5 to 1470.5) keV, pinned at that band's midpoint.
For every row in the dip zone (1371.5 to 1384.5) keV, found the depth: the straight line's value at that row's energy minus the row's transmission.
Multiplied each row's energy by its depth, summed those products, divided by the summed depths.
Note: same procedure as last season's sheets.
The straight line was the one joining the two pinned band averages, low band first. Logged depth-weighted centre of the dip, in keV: 1377.5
